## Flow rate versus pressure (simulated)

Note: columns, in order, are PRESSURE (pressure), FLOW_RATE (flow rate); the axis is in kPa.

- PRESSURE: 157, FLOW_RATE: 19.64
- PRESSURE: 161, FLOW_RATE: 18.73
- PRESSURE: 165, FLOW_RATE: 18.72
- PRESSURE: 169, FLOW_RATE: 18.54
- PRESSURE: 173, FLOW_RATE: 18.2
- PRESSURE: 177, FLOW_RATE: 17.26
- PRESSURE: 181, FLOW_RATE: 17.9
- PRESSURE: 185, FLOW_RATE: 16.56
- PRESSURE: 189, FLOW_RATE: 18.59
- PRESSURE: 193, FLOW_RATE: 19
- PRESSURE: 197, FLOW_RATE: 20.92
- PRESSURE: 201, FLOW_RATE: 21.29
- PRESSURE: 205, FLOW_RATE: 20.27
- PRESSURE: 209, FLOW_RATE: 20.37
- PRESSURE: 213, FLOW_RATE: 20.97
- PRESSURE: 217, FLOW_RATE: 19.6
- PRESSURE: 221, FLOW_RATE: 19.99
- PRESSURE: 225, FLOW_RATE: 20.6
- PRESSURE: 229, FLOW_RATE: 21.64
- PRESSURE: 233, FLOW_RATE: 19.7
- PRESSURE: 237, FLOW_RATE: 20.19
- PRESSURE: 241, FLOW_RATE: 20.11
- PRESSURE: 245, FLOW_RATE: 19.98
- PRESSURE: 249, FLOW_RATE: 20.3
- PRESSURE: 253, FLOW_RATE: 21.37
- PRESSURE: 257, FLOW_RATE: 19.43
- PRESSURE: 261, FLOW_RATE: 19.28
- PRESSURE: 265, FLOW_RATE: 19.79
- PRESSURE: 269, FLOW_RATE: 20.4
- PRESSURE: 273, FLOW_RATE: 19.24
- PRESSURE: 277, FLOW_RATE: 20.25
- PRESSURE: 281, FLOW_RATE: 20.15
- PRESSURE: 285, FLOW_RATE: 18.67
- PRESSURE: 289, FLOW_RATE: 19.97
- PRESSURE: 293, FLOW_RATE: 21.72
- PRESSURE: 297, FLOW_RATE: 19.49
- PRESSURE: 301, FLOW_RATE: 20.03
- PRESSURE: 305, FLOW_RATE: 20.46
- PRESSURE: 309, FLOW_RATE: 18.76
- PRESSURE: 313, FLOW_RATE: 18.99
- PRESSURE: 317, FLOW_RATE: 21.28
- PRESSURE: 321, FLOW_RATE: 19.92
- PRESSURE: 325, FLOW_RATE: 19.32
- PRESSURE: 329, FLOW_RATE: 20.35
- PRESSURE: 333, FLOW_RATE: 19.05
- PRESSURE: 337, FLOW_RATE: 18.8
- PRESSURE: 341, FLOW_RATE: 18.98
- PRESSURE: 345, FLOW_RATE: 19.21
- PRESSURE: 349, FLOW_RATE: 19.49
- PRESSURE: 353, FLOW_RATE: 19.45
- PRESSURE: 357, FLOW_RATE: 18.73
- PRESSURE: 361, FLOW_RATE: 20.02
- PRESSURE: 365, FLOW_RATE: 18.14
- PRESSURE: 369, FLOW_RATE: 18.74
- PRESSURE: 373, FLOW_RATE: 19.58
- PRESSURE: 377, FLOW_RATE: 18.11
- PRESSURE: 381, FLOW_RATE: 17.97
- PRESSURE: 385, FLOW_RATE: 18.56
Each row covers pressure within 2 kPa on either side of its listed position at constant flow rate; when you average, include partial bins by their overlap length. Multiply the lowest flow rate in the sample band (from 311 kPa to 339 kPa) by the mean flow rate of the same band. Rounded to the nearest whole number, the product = 370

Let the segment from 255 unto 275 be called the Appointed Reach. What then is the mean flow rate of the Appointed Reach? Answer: 19.6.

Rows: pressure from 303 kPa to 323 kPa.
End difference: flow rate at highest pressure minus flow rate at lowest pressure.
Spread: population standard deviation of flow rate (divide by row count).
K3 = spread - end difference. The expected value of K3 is 1.5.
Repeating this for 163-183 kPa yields 1.3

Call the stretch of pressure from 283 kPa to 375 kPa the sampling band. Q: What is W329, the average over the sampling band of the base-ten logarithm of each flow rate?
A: 1.29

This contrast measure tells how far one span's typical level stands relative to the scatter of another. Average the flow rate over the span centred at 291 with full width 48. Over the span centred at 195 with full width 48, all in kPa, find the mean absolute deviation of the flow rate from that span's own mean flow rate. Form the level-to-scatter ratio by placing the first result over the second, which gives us 15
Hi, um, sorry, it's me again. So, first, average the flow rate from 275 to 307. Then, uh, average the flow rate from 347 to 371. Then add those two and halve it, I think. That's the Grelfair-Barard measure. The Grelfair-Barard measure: 19.6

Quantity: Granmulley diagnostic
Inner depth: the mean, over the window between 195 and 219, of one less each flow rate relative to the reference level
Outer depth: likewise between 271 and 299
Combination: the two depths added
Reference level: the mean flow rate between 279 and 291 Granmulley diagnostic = -0.067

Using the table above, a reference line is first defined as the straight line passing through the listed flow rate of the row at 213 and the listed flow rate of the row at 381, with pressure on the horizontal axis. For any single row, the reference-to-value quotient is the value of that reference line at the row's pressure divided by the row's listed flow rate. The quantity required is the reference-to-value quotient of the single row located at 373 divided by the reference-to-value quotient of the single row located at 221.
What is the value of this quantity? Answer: 0.89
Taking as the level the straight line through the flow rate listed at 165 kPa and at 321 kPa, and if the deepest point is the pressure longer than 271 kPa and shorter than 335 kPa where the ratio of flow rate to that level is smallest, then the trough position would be 309 kPa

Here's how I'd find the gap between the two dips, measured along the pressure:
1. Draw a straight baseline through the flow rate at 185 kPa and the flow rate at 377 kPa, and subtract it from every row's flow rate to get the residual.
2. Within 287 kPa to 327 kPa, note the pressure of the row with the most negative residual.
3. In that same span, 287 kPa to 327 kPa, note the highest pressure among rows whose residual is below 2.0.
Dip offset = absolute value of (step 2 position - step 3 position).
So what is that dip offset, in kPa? 16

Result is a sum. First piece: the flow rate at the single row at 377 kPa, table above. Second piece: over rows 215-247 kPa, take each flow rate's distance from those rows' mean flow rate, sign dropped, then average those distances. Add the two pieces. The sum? 18.6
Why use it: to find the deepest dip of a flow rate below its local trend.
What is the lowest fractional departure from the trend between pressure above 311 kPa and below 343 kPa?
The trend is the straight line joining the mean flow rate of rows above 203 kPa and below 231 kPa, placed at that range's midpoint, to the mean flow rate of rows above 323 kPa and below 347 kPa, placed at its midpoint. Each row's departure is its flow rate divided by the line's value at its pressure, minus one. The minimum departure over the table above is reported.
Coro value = -0.027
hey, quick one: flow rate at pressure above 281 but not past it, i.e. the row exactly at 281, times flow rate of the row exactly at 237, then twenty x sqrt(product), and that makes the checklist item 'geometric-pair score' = 403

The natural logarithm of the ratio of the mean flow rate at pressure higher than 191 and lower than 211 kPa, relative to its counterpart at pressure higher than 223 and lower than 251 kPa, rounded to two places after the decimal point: 0.00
